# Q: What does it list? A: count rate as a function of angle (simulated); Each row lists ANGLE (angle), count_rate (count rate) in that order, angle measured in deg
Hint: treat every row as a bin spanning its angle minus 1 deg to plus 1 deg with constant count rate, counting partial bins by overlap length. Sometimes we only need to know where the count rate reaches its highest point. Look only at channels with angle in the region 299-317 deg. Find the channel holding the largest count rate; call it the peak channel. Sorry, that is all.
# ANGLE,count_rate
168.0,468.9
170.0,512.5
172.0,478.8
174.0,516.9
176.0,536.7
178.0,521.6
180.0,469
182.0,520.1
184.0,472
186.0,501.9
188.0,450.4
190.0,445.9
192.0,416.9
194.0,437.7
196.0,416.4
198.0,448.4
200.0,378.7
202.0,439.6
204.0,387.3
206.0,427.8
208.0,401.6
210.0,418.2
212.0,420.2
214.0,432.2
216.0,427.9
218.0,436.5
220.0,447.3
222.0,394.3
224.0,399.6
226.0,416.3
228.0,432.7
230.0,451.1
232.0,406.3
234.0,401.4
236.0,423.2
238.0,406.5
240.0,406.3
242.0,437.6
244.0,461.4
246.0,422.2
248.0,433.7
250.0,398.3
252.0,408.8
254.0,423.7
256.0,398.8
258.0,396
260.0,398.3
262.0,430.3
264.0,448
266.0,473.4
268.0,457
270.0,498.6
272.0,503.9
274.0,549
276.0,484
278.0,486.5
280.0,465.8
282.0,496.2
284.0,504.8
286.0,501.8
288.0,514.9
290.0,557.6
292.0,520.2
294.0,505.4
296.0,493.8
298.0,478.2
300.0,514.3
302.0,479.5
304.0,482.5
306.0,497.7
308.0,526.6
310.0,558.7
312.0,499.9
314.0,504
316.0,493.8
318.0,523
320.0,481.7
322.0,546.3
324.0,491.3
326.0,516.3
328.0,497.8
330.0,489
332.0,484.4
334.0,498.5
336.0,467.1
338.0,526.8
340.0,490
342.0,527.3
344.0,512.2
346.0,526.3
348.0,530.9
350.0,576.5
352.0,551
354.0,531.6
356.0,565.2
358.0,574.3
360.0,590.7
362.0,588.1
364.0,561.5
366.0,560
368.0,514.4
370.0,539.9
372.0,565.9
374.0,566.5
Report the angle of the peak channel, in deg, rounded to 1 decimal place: 310.0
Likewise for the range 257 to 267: 266.0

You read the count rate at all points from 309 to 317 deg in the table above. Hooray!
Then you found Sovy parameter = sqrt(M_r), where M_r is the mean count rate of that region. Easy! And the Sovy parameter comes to 22.7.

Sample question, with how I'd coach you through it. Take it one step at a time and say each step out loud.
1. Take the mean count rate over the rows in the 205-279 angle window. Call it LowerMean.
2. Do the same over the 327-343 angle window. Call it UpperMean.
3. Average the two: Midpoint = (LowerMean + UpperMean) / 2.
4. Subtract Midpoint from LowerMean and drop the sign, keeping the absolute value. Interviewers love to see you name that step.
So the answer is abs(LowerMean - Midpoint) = 32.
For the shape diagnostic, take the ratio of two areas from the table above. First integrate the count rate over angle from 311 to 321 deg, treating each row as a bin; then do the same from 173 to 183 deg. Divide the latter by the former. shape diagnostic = 1.02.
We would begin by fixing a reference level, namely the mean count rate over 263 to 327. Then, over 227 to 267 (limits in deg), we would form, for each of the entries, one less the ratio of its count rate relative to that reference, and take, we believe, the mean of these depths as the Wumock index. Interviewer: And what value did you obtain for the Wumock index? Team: 0.16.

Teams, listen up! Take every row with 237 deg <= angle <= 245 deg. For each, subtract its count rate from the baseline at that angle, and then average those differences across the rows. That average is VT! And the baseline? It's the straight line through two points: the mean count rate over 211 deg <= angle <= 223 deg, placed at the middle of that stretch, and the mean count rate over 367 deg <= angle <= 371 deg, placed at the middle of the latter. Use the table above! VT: 14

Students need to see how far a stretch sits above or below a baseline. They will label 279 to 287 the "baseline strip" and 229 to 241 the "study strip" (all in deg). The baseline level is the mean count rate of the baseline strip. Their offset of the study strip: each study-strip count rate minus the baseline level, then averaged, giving -76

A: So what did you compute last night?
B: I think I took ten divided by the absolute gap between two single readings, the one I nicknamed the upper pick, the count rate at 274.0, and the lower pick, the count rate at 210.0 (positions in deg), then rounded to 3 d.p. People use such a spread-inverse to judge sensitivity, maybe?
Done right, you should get 0.076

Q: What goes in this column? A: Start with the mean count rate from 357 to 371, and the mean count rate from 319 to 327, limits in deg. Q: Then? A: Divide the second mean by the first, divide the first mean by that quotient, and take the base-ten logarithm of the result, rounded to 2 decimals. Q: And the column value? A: 2.79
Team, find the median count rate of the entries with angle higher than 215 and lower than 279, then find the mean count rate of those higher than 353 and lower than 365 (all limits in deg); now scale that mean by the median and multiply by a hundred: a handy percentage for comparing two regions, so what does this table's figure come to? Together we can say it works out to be 133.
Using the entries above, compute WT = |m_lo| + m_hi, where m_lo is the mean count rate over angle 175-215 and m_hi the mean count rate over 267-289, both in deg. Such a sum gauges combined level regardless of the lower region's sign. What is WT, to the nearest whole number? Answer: 944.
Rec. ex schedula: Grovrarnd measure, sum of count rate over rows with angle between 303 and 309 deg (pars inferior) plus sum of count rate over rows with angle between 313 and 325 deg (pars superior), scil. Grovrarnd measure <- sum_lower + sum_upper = 4547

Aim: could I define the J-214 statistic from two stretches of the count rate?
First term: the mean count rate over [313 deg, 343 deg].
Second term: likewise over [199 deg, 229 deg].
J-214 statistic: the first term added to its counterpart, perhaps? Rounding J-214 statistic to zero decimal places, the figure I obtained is 920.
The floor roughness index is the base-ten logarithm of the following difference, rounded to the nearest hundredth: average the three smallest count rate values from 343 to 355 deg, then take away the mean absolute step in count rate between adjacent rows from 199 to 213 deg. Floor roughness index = 2.69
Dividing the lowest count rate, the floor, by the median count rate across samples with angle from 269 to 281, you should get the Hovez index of 0.95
